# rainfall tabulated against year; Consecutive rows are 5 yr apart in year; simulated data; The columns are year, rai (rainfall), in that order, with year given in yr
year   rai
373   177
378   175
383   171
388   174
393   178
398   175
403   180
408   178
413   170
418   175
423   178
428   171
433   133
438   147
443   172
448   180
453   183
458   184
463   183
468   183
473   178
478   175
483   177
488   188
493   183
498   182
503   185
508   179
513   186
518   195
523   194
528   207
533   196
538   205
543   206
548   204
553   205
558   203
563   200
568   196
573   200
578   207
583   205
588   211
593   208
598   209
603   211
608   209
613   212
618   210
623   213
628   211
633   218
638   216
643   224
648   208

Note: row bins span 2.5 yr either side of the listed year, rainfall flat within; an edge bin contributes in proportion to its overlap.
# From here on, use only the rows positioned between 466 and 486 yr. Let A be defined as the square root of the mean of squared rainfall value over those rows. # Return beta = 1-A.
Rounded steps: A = 178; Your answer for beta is -177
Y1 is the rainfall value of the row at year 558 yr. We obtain 203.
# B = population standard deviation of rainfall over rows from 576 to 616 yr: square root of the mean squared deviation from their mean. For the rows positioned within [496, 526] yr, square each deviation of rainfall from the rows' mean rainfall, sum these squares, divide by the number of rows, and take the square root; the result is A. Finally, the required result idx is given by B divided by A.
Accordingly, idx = 0.4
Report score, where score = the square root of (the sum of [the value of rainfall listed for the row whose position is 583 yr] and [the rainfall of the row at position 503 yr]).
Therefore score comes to 19.7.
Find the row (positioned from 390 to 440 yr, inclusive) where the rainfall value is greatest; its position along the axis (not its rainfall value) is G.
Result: 403 yr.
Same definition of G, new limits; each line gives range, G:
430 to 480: 458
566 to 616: 613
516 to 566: 528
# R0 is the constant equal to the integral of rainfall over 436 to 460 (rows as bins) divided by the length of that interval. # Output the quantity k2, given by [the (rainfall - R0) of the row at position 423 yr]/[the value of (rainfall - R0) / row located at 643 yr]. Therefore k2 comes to 0.1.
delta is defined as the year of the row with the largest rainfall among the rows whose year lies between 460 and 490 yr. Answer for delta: 488 yr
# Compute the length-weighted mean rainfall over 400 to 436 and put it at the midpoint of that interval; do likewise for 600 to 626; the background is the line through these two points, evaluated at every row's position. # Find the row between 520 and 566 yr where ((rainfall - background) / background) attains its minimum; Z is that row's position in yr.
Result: 563 yr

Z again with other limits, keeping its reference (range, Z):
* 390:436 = 433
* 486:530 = 508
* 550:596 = 568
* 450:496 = 478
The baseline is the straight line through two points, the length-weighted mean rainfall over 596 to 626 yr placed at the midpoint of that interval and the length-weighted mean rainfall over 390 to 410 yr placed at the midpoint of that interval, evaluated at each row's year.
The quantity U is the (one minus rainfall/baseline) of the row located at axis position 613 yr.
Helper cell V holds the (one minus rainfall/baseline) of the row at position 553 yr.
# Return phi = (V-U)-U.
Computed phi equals -0.007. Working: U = 0.00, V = -0.02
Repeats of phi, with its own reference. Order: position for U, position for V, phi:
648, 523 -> -0.064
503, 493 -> -0.043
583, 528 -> -0.060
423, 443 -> 0.031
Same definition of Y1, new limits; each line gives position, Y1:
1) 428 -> 171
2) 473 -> 178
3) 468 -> 183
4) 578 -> 207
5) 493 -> 183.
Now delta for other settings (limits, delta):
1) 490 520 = 518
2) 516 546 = 528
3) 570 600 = 588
